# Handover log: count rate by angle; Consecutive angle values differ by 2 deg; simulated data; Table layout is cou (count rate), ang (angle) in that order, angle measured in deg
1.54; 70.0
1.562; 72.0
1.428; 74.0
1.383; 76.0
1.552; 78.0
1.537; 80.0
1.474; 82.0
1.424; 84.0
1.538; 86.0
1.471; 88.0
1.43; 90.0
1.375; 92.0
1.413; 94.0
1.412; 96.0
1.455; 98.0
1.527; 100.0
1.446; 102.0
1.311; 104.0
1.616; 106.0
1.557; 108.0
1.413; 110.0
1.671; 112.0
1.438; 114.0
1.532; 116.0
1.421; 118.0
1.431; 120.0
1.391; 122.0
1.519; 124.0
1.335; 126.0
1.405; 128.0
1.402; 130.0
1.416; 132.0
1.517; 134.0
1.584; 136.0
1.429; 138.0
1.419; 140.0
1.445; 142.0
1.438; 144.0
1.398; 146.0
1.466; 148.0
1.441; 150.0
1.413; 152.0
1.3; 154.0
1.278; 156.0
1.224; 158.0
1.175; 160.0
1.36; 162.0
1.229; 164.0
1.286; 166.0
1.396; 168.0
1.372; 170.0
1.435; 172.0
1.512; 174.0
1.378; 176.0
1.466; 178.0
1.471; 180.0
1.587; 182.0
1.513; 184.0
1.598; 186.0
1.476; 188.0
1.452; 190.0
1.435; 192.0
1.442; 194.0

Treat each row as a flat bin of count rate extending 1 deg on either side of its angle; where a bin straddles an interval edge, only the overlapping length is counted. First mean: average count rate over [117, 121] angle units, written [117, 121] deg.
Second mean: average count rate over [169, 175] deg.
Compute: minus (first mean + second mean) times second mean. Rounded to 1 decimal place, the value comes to -4.1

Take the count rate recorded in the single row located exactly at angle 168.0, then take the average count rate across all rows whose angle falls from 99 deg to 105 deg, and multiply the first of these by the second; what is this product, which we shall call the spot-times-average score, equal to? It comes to 1.99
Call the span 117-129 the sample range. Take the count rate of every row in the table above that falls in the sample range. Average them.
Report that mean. 1.42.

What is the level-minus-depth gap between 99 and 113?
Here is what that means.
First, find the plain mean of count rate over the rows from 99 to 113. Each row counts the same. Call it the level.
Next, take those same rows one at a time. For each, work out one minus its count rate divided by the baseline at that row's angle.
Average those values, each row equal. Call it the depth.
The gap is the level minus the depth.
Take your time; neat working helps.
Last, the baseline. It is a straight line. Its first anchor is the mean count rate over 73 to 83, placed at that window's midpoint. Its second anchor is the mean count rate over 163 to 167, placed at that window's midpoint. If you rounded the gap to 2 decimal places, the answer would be 1.58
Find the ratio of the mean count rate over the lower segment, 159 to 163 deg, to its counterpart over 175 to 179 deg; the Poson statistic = 0.89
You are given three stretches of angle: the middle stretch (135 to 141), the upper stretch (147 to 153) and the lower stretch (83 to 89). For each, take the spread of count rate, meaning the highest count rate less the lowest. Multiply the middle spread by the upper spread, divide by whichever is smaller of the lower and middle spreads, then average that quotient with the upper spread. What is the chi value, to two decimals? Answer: 0.06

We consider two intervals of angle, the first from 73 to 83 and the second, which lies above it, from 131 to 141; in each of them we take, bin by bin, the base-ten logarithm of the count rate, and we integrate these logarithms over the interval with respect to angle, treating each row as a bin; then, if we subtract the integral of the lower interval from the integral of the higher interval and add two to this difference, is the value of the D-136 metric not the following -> 2.0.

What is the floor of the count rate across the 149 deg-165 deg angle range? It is 1.175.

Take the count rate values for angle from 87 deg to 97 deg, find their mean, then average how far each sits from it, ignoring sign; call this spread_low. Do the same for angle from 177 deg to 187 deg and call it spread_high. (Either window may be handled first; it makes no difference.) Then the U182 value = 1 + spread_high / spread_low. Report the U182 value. 3.2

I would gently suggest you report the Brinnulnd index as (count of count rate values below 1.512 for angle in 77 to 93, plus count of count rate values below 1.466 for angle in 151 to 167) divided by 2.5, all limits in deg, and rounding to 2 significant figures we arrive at 5.2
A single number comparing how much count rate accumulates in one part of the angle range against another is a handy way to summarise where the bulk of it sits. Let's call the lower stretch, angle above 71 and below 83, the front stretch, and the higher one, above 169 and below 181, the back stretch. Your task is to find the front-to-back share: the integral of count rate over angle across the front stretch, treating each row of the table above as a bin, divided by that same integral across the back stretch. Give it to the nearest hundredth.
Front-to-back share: 1.03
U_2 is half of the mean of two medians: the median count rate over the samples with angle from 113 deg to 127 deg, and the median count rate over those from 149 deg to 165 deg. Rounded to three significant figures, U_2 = 0.680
